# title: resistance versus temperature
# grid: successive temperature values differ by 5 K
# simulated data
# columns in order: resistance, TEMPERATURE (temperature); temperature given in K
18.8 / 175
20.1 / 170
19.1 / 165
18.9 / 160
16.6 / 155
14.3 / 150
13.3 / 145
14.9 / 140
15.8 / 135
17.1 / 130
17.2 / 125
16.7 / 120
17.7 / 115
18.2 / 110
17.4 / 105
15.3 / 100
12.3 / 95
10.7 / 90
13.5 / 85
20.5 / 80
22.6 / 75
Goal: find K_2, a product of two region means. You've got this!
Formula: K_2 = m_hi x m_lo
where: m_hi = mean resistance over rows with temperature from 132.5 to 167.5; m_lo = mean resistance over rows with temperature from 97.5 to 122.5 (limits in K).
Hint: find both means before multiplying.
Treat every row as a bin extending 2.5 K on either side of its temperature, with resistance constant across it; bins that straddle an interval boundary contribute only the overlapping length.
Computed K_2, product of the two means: 275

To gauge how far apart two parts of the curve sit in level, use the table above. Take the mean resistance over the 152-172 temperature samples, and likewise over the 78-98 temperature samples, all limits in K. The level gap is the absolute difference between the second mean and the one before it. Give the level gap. 4.4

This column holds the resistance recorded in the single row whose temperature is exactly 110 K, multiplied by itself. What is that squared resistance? 331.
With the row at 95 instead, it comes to 151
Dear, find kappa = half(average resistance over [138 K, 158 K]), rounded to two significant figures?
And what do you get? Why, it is 7.4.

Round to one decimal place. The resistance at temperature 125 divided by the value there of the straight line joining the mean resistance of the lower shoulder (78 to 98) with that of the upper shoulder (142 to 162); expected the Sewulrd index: 1.1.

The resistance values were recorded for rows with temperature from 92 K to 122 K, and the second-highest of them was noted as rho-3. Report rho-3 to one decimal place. 17.7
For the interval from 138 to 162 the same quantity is 16.6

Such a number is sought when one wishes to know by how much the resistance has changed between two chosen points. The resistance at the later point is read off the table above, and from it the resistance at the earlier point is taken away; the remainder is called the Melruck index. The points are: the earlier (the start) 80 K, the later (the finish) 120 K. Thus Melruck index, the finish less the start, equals -4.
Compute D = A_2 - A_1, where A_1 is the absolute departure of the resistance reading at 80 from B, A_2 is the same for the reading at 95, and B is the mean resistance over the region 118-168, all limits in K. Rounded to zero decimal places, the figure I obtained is 0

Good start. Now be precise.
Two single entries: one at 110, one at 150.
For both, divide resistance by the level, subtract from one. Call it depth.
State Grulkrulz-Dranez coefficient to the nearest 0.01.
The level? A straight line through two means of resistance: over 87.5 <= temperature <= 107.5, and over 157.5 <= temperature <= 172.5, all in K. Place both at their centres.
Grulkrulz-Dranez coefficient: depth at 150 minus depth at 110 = 0.43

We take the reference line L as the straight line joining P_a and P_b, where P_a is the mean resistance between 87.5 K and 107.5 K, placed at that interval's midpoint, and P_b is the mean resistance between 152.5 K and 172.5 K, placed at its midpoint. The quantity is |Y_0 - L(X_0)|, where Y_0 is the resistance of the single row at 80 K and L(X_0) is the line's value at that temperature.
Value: 7.9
